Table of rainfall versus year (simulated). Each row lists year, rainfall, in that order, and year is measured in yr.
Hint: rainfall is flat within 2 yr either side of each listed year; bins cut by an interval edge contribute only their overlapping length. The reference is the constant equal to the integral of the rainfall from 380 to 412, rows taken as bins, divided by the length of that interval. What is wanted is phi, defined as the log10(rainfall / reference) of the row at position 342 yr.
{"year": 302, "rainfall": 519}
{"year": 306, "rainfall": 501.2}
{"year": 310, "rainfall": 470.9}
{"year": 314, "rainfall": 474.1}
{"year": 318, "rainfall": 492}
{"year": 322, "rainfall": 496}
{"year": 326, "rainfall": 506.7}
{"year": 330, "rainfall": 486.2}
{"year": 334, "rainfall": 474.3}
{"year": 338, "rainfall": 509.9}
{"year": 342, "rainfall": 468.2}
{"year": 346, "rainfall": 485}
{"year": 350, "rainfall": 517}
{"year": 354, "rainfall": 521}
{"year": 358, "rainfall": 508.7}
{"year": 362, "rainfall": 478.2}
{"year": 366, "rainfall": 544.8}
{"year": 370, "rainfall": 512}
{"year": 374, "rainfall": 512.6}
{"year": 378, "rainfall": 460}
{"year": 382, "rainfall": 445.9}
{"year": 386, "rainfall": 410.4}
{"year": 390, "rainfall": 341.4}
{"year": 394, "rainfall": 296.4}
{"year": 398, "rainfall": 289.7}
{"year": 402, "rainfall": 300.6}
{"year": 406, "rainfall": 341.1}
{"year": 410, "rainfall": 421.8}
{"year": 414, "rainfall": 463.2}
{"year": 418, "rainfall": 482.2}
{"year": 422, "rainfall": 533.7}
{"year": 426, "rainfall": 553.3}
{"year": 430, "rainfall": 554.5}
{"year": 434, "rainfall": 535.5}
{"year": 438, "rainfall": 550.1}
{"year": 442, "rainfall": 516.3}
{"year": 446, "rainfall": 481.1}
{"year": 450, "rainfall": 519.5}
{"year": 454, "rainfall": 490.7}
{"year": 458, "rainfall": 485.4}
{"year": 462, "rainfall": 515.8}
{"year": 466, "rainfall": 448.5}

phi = 0.12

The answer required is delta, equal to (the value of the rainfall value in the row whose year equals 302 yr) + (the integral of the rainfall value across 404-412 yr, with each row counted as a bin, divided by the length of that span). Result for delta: 900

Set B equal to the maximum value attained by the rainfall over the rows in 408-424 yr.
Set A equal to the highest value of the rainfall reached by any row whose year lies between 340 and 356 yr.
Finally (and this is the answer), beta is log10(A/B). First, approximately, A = 521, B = 533.7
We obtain -0.01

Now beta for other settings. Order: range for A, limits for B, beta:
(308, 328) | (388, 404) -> 0.17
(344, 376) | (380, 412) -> 0.09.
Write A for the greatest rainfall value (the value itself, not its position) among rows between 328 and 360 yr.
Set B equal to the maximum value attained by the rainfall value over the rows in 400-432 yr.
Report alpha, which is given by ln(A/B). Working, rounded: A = 521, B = 554.5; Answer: -0.06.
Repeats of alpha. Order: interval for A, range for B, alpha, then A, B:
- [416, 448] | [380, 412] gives 0.22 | 554.5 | 445.9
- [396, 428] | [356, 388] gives 0.02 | 553.3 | 544.8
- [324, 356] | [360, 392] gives -0.04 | 521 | 544.8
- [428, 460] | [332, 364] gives 0.06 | 554.5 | 521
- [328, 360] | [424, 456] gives -0.06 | 521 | 554.5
